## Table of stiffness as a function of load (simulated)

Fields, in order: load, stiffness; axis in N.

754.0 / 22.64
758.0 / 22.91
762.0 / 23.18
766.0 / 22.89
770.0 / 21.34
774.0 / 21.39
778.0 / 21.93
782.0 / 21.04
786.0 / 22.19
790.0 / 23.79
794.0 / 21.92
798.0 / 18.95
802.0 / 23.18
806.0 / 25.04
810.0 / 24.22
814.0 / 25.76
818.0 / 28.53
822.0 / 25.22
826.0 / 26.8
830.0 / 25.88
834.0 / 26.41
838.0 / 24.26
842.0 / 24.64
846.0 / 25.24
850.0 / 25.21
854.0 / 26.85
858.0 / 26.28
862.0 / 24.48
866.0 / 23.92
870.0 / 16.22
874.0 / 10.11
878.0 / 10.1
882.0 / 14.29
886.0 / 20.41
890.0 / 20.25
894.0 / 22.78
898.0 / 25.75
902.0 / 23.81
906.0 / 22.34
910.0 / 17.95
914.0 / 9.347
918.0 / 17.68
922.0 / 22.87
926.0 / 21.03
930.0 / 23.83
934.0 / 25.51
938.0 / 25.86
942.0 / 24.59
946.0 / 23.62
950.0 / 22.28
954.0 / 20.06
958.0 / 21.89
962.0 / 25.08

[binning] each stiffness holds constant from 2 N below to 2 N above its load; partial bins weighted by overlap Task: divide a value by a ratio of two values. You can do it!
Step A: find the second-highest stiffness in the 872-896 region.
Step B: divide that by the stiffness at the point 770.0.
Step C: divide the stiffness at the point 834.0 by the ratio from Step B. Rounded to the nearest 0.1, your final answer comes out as 27.6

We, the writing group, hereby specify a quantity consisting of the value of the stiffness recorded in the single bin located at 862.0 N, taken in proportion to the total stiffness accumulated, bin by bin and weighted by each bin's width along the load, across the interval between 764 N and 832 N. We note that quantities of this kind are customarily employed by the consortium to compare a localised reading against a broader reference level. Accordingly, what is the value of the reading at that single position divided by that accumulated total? 0.015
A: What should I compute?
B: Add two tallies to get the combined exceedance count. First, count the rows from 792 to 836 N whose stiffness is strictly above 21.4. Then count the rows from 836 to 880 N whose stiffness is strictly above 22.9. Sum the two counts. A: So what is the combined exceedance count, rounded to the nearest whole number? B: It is 18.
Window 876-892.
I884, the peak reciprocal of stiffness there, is 0.099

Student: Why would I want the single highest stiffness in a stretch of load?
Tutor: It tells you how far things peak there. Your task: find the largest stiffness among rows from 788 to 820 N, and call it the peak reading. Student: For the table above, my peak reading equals 28.53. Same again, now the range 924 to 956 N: 25.86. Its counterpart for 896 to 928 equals 25.75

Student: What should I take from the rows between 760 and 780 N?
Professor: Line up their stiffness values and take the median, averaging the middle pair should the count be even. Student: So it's 21.9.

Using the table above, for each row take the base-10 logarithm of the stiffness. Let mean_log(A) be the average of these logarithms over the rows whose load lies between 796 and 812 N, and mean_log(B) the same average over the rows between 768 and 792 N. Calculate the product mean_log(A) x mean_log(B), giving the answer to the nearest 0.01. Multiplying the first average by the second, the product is 1.82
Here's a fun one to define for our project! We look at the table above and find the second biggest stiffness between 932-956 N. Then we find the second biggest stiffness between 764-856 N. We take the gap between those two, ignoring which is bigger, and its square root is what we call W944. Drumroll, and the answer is 1.16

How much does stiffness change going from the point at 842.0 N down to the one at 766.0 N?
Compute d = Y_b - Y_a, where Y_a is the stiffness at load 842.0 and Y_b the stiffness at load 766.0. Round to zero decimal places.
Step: -2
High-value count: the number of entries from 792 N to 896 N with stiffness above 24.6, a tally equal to 12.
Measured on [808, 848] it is 8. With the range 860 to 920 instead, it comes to 1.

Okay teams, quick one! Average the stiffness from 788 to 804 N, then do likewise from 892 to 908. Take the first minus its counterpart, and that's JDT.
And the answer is -1.7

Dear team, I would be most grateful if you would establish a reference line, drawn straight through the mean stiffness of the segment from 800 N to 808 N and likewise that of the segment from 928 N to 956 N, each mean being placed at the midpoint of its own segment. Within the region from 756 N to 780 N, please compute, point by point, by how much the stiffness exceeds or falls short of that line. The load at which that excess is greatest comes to 762.0 N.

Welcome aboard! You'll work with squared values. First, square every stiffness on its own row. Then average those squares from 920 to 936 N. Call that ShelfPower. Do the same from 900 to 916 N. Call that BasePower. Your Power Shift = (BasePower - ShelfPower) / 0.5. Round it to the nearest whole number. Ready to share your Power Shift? -354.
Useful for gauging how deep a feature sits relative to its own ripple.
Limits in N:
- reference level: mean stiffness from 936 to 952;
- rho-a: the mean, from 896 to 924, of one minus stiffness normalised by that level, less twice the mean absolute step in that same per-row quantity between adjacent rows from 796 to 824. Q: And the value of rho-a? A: -0.03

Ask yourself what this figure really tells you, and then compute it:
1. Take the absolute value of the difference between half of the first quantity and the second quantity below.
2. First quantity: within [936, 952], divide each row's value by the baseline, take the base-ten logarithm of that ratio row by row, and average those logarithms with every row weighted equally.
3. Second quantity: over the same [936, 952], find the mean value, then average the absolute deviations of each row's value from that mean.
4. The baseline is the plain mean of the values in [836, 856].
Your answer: 1.1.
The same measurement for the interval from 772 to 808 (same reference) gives 1.3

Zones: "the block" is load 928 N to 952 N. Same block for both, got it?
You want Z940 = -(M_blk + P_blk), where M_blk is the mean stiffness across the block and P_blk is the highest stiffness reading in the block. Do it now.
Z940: -50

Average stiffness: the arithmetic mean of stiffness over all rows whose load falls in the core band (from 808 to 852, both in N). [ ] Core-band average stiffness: 26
